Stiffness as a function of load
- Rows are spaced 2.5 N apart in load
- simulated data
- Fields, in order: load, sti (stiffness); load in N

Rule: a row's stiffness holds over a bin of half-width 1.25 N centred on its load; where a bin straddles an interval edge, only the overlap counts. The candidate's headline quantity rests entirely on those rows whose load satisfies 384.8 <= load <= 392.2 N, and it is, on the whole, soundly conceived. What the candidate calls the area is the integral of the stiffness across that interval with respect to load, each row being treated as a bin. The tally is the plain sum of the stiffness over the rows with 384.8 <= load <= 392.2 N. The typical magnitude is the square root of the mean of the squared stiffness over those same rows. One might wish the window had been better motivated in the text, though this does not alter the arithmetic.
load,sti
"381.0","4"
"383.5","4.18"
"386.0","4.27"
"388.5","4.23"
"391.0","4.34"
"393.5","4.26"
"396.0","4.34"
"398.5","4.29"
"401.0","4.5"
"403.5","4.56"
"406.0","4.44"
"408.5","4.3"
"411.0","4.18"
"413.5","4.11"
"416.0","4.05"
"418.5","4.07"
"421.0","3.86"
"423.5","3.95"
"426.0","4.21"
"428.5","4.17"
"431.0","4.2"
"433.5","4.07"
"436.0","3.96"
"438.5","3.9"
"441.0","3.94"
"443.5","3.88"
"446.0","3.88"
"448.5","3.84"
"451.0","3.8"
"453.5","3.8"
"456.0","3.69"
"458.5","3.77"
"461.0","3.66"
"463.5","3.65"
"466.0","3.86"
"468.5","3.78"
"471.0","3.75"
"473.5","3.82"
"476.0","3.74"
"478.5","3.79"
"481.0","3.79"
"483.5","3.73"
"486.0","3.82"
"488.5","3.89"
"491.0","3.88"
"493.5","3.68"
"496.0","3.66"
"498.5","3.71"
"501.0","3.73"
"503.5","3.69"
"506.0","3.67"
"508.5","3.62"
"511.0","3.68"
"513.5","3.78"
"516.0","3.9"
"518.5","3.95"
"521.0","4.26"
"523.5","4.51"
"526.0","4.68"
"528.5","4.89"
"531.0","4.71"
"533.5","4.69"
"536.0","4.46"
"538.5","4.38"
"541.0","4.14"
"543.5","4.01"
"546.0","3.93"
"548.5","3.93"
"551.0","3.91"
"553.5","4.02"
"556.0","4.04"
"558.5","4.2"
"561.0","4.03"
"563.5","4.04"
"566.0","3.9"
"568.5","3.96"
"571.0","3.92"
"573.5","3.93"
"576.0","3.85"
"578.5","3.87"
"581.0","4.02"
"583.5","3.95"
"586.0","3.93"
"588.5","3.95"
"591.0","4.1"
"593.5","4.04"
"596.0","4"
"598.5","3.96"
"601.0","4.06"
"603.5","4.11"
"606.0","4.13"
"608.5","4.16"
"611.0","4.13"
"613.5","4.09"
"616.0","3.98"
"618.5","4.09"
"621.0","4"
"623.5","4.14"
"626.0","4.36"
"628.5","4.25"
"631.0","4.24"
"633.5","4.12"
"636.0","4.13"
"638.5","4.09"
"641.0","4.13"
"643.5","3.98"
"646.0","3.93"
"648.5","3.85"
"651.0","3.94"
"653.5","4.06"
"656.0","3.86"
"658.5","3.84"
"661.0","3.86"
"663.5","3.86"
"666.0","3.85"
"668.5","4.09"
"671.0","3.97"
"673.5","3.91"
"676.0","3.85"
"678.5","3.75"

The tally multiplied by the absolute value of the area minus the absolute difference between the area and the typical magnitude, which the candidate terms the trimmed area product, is 55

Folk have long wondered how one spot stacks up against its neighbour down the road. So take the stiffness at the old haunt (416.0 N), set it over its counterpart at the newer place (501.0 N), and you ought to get 1.086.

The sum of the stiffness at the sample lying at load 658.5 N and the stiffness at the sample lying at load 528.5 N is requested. 8.7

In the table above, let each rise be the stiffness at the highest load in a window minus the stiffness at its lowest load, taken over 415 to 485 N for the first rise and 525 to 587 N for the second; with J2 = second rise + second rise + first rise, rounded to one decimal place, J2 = -1.8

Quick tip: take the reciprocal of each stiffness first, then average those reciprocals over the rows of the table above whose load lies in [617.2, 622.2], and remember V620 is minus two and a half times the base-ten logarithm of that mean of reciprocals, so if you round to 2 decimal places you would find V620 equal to 1.52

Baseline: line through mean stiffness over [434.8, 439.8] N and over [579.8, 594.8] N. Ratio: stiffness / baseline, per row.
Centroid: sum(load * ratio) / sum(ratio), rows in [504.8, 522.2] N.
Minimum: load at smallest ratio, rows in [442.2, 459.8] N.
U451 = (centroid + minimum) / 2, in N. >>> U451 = 484.9 N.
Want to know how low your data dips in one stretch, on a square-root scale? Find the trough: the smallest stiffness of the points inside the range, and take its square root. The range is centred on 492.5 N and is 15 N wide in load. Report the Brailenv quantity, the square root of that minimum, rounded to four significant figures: 1.913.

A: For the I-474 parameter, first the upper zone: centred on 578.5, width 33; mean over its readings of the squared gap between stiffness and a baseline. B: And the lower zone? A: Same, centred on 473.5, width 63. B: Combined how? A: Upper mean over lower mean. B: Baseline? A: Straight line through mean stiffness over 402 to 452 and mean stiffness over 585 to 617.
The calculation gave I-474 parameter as 0.15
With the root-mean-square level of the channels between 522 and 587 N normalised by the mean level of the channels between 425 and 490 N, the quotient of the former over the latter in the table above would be 1.078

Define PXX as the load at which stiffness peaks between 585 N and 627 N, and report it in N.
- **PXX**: 626.0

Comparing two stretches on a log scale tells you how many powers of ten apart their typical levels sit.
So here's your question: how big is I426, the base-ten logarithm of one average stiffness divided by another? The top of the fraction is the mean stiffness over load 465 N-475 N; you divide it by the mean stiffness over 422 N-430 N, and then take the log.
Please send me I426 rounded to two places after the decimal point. -0.03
